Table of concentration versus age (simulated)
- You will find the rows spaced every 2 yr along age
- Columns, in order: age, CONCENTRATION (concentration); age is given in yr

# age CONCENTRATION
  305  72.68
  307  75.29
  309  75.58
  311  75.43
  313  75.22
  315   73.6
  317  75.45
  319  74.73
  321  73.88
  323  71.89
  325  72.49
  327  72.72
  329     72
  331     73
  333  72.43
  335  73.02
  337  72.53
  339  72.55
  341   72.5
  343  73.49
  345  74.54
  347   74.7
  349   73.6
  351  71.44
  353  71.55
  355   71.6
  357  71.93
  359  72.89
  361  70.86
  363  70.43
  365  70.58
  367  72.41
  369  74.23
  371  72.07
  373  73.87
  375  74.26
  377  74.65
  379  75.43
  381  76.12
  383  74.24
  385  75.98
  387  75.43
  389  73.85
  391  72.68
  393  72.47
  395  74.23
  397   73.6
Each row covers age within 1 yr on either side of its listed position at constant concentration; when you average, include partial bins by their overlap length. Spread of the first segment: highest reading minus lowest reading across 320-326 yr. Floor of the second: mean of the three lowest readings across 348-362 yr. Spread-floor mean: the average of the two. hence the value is 36.6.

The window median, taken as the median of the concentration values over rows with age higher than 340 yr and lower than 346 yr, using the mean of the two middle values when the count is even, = 73.5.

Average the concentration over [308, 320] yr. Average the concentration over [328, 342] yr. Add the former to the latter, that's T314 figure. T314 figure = 148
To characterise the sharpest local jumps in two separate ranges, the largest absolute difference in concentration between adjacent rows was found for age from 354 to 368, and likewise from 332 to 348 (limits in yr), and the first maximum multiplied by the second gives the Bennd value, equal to 2.1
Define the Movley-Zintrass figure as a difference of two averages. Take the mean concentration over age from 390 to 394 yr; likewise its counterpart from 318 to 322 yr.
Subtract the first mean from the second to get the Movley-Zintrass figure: 1.7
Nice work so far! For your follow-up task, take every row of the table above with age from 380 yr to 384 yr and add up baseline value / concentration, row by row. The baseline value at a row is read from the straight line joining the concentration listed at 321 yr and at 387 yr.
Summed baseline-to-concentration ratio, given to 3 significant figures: 2.00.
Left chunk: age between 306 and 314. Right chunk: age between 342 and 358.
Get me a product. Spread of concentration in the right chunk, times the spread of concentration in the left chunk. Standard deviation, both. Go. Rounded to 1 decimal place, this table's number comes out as 0.2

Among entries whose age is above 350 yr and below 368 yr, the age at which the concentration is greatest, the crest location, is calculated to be 359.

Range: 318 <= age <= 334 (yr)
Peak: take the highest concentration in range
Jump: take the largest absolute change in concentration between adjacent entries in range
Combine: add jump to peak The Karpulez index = 76.7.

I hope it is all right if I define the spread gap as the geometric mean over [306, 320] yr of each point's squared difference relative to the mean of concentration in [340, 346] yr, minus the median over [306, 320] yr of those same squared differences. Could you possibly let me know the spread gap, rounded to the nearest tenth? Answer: -1.9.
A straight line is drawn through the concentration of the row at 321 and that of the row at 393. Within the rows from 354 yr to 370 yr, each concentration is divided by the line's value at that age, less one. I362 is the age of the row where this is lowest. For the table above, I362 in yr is 363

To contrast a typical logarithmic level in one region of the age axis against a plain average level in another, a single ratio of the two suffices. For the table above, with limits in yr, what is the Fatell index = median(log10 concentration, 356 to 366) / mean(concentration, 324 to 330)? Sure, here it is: 0.0256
